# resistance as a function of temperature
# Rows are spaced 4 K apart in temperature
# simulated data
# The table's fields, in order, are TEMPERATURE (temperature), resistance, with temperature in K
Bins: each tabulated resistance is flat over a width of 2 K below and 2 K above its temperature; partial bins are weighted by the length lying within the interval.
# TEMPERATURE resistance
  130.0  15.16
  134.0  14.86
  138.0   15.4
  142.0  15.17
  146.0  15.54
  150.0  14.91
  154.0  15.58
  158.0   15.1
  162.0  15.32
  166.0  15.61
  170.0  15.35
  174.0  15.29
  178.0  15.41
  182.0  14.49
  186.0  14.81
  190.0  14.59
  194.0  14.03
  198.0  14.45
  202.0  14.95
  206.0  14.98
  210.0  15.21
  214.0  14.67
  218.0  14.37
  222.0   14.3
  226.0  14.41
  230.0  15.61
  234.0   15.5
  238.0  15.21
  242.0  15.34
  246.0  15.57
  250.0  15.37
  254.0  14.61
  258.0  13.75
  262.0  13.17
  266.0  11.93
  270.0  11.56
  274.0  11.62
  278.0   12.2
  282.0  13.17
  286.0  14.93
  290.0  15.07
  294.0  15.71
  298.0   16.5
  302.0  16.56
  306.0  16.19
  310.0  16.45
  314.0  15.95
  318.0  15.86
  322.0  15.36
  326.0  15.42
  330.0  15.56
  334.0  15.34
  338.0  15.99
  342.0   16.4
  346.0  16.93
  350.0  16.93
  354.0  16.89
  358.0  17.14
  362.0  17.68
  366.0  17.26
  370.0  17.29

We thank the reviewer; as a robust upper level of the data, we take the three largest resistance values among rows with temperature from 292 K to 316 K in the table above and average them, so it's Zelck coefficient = 16.5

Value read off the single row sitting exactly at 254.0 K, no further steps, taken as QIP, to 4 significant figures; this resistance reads 14.61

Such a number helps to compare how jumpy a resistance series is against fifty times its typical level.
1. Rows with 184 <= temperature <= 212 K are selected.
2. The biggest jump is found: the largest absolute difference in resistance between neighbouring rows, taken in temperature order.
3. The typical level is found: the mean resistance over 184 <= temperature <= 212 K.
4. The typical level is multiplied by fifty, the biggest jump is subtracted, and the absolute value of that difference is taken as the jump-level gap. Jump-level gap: 735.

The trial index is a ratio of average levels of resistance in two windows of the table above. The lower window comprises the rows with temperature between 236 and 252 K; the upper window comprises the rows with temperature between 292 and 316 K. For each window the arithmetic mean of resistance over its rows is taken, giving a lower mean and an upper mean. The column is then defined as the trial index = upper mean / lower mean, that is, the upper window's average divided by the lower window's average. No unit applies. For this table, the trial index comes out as 1.06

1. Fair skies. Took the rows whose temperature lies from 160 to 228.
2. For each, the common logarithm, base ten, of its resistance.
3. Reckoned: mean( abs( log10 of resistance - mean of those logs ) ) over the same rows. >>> 0.012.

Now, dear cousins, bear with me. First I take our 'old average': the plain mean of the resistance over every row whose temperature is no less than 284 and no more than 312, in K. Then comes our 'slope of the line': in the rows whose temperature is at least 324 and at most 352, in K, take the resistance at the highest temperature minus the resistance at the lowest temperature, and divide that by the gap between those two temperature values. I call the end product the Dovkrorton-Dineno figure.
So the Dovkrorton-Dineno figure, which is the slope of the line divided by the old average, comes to 0.004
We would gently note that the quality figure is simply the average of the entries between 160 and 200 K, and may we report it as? 14.9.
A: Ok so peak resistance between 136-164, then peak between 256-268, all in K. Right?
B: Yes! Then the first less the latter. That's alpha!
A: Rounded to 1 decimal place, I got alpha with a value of 1.8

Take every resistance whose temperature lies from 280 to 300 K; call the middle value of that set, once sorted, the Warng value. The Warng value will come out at 15.1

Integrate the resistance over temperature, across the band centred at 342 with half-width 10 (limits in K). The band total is 326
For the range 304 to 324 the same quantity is 319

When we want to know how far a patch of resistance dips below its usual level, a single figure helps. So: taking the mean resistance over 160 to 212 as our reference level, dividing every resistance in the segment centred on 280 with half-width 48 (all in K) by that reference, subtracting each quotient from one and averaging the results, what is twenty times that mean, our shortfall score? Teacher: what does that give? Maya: 0.34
